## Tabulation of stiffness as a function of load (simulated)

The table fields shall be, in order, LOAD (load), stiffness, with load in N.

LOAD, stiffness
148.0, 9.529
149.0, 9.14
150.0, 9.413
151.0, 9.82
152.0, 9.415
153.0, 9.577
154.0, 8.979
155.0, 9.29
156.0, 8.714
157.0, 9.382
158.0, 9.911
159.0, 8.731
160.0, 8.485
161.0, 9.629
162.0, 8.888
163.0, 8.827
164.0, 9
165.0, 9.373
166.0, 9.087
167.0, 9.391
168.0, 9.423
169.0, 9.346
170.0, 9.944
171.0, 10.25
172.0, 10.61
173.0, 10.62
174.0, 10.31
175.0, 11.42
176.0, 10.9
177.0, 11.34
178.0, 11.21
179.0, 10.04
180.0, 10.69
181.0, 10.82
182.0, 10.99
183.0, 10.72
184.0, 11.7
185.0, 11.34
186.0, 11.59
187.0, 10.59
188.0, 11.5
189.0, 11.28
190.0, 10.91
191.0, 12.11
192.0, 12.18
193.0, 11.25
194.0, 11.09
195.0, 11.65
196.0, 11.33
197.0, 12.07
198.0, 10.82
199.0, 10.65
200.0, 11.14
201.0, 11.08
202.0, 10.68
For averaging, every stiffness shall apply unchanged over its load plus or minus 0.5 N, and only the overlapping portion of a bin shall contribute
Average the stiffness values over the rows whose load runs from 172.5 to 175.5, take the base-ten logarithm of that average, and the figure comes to 1.03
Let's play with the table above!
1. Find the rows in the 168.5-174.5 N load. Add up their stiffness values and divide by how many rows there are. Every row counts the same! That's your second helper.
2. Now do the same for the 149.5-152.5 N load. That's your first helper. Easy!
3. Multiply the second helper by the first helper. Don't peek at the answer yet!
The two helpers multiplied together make 97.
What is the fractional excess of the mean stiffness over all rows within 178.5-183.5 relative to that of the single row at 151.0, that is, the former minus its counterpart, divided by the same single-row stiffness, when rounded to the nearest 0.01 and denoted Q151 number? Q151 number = 0.08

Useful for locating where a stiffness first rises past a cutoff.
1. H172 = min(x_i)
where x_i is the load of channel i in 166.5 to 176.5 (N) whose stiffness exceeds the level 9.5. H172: 170.0 N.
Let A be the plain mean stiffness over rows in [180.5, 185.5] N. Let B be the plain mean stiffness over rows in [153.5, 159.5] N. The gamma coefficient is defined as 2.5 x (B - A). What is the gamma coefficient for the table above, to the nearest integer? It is -5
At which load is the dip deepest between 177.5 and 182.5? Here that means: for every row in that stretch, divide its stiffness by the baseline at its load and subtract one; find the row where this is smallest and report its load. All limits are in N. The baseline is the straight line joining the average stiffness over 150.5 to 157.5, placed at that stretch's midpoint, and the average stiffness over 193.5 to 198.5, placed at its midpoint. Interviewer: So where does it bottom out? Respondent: 179.0 N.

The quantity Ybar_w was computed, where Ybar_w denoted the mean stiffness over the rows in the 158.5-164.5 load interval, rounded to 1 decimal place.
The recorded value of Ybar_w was 8.9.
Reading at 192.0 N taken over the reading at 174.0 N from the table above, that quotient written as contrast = 1.18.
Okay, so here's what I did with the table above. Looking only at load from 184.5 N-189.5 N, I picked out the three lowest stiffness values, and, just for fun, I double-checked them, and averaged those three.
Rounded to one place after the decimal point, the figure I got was 11.1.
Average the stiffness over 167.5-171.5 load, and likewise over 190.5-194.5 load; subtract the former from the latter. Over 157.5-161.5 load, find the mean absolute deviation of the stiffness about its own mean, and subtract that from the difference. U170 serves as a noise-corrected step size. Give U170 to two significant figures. 1.3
